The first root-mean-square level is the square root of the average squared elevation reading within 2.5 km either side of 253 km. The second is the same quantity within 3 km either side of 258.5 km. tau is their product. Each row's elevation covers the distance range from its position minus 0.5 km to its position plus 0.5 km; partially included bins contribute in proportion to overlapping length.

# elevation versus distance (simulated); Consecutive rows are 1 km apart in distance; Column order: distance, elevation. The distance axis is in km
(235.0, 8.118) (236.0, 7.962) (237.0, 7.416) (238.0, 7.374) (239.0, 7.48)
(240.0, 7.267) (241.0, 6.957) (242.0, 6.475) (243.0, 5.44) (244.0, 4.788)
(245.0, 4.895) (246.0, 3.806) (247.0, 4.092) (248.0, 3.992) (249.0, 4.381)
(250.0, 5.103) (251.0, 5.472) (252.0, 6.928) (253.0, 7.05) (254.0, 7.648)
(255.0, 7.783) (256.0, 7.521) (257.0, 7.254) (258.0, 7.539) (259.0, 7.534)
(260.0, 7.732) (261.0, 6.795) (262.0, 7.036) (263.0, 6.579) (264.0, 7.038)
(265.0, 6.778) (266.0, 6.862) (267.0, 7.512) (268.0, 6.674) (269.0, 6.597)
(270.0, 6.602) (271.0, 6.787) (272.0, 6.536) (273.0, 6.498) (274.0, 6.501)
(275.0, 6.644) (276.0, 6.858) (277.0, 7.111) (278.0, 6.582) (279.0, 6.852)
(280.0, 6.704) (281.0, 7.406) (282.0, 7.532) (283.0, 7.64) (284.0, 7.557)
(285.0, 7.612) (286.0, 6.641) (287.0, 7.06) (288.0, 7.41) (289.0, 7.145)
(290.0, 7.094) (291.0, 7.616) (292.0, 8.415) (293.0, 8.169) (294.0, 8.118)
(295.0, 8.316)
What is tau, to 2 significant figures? 52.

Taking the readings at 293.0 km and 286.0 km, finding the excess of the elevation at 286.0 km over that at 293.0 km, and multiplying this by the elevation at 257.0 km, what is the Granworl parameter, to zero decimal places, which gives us -11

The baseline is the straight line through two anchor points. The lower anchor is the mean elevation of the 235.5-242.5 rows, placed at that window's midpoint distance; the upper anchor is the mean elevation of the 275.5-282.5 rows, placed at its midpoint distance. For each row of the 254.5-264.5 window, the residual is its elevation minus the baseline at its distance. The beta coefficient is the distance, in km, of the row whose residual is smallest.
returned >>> 263.0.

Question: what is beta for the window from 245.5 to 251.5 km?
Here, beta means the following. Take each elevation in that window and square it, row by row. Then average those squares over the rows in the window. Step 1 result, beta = 20.4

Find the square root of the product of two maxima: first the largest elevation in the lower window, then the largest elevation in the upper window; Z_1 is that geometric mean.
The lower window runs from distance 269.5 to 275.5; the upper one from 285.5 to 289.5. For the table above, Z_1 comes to 7.1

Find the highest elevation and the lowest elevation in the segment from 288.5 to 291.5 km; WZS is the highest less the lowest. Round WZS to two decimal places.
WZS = 0.52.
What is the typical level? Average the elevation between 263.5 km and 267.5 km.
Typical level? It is 7.0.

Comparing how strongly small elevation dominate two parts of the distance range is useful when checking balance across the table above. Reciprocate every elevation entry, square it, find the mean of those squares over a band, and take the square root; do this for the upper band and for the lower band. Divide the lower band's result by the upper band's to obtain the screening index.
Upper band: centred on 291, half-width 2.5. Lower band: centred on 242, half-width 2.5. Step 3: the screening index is 1.28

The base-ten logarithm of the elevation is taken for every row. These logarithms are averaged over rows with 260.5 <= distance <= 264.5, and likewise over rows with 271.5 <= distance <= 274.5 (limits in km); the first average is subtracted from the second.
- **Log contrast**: -0.023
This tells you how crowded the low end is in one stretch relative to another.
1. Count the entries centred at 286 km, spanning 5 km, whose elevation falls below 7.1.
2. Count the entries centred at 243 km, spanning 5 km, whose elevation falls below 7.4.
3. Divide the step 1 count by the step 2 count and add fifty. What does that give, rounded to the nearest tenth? 50.4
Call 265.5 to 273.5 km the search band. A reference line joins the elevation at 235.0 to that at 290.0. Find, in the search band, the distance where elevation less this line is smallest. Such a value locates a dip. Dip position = 273.0 km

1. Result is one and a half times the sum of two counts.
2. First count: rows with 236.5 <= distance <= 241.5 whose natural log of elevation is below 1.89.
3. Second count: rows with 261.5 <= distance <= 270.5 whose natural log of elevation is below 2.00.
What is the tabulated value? 12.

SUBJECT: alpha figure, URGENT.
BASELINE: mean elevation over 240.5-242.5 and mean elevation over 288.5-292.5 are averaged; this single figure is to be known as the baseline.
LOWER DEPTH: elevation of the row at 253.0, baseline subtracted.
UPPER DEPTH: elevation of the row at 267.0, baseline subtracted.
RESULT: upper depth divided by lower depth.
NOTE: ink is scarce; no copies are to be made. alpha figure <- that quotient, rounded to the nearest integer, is -4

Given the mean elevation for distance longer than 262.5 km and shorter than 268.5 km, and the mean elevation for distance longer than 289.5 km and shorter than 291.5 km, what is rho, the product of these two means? 51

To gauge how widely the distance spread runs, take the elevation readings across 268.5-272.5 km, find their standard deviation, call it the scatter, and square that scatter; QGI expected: 0.01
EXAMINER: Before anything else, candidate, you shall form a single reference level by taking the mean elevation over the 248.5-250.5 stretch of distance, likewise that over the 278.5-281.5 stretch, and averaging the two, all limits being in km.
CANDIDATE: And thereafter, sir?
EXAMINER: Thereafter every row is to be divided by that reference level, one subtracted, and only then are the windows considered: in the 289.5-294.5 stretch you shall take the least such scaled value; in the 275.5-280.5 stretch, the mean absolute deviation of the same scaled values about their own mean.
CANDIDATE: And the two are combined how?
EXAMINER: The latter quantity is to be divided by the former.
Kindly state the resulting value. 0.12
